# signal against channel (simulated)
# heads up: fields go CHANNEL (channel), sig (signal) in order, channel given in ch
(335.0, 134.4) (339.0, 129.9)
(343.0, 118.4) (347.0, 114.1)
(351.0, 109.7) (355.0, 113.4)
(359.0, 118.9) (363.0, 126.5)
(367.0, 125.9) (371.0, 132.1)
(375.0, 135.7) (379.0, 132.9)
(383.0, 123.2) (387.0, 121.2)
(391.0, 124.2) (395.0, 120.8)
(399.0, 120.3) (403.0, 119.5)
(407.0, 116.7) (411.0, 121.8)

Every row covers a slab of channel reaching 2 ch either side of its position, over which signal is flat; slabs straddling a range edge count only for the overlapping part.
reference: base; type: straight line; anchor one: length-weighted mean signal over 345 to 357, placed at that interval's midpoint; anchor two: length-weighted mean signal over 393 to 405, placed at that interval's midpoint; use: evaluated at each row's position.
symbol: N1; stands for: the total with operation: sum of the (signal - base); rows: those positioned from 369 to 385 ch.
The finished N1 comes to 57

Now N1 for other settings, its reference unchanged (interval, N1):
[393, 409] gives -5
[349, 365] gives 15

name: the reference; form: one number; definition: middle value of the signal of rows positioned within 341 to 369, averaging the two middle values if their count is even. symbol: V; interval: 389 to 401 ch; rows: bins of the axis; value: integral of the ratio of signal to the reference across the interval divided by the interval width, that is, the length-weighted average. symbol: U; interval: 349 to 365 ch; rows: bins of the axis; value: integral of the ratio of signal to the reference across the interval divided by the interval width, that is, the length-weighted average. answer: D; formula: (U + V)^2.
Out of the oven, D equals 4.07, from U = 0.99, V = 1.03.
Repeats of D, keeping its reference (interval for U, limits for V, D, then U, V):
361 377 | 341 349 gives 4.33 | 1.10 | 0.98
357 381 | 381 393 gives 4.51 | 1.09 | 1.04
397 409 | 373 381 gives 4.57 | 1.00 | 1.13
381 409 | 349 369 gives 4.10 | 1.02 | 1.00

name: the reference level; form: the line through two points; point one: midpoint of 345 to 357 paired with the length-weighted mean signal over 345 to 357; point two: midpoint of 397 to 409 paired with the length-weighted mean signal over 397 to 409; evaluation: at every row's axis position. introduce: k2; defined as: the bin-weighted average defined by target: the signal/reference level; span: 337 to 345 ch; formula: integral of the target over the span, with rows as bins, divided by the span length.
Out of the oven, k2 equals 1.12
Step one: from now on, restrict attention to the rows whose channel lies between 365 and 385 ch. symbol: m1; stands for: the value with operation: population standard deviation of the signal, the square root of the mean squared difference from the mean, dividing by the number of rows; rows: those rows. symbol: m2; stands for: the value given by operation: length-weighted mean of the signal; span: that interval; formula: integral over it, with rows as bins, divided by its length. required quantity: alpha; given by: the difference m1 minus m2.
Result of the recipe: -125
